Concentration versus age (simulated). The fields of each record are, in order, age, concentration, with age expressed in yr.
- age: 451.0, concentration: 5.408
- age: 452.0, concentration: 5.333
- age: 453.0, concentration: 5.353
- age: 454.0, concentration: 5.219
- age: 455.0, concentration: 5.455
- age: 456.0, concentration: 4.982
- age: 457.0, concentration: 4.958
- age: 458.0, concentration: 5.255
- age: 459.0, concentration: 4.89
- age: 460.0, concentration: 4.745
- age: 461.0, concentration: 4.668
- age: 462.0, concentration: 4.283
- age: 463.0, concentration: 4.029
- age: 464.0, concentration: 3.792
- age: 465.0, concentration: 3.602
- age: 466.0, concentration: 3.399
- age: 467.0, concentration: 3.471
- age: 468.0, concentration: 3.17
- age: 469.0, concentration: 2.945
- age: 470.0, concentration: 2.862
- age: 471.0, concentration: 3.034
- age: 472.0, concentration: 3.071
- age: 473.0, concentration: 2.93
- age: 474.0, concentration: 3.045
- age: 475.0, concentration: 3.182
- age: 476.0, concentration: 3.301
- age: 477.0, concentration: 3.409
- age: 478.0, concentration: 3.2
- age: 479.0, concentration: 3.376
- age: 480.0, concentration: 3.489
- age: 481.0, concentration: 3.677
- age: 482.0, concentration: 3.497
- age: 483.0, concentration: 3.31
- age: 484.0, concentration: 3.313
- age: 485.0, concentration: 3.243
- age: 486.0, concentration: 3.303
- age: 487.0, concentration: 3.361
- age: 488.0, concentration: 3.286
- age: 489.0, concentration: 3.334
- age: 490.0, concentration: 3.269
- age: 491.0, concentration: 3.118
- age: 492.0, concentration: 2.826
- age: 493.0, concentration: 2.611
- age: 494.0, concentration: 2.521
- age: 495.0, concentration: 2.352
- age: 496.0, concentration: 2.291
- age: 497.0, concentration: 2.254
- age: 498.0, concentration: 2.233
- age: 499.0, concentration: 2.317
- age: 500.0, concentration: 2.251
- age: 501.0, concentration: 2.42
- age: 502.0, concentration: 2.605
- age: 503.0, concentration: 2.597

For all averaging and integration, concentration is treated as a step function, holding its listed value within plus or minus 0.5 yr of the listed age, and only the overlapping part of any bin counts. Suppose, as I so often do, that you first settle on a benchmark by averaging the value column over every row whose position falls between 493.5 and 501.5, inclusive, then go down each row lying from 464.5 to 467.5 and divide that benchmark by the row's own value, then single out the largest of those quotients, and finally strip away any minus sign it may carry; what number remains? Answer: 0.69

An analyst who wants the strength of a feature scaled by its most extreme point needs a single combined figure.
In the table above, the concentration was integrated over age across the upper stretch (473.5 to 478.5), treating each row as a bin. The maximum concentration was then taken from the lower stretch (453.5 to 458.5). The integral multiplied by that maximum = 88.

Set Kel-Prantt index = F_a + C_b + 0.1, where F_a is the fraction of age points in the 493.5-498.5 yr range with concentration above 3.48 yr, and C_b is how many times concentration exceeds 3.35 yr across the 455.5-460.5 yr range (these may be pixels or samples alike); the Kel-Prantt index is 5.1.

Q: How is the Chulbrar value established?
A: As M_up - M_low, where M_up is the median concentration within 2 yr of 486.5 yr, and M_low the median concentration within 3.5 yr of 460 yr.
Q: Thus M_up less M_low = -1.45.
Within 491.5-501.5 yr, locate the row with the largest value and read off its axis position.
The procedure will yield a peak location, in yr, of 492.0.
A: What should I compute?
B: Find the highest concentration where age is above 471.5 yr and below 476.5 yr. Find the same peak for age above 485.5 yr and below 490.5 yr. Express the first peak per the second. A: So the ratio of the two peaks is 1.0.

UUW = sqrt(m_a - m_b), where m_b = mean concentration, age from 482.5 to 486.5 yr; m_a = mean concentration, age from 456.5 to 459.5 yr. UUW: 1.32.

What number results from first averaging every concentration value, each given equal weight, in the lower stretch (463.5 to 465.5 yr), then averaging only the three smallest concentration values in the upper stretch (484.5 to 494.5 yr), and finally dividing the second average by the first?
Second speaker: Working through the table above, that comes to 0.718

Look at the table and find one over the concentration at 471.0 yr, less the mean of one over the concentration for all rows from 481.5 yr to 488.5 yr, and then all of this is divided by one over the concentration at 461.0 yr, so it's 0.1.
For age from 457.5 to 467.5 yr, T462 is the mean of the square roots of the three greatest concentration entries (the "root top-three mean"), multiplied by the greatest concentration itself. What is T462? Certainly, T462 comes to 11.7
